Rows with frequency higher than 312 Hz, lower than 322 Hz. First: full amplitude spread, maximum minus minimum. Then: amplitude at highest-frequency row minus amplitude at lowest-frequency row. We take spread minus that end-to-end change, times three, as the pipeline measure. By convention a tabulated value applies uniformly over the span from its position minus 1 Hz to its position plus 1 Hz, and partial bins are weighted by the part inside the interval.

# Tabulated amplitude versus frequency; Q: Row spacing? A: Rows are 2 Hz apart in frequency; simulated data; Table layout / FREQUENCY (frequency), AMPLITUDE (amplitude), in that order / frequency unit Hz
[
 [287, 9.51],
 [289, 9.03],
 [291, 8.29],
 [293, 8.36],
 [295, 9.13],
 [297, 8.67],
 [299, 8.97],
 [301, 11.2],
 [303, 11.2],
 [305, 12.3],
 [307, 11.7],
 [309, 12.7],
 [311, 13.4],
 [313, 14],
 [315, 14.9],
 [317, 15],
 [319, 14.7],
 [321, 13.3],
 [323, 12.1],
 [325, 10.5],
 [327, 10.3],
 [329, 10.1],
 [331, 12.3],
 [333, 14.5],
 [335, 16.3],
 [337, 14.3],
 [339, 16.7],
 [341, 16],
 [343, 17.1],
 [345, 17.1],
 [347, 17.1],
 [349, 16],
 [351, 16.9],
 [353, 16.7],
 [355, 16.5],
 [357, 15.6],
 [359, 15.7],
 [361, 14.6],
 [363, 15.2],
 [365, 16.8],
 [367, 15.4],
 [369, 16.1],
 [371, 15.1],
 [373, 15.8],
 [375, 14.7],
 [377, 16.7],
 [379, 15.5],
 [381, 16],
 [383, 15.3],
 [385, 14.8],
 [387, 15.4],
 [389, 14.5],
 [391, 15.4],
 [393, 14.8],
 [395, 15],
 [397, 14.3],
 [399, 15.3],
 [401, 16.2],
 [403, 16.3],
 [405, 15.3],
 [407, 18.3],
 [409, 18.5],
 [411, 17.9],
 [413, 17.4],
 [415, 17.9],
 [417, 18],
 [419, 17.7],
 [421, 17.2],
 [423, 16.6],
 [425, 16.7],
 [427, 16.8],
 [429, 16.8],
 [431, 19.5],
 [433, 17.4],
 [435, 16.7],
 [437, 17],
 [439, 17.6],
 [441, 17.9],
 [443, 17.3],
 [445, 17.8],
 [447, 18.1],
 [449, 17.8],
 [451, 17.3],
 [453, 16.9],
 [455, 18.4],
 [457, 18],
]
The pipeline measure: 7.2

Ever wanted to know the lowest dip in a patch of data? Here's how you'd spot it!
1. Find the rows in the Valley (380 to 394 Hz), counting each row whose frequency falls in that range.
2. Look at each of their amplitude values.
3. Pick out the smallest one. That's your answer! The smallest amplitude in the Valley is 14.5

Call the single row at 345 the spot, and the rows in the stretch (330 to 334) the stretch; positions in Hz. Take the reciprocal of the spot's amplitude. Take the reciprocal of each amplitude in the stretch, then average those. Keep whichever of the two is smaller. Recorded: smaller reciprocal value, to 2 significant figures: 0.058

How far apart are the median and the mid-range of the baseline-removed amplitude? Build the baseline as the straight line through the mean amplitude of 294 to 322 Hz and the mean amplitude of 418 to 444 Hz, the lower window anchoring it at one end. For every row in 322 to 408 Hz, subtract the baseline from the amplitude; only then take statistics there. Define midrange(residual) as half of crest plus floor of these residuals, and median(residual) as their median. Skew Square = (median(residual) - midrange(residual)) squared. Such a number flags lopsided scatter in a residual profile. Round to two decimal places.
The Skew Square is 0.23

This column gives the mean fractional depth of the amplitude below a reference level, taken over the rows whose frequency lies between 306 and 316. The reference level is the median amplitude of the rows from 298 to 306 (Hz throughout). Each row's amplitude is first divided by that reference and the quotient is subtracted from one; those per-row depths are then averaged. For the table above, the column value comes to -0.19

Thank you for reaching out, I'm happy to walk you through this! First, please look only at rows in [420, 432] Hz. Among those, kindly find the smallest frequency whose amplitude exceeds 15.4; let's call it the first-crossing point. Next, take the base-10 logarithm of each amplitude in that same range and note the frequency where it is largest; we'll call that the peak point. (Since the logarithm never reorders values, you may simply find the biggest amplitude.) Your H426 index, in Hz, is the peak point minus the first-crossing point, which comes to 10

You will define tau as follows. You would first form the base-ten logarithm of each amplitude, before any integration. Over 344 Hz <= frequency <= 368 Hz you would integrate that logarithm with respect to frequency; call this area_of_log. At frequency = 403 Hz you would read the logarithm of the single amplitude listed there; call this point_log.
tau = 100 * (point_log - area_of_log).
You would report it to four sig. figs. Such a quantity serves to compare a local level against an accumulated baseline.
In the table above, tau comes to -2776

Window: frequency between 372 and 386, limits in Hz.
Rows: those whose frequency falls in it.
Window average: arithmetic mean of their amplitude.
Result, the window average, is 15.5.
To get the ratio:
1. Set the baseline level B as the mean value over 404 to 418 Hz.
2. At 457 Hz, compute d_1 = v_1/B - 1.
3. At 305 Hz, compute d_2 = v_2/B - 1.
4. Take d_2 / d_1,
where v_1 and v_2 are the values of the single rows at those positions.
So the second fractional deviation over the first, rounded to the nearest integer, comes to -14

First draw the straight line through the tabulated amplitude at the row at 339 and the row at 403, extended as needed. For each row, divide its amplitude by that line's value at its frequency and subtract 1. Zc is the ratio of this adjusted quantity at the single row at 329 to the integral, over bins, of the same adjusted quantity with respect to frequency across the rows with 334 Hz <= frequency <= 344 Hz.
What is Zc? 1.07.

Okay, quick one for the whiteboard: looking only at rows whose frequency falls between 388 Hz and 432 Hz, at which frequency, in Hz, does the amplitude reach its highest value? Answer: 431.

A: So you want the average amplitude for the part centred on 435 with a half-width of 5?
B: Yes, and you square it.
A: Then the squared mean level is 311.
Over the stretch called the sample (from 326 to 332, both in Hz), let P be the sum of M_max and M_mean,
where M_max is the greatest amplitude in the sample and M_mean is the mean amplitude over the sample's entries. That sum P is 23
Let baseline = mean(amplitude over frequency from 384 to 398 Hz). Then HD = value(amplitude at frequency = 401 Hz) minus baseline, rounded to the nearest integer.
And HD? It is 1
